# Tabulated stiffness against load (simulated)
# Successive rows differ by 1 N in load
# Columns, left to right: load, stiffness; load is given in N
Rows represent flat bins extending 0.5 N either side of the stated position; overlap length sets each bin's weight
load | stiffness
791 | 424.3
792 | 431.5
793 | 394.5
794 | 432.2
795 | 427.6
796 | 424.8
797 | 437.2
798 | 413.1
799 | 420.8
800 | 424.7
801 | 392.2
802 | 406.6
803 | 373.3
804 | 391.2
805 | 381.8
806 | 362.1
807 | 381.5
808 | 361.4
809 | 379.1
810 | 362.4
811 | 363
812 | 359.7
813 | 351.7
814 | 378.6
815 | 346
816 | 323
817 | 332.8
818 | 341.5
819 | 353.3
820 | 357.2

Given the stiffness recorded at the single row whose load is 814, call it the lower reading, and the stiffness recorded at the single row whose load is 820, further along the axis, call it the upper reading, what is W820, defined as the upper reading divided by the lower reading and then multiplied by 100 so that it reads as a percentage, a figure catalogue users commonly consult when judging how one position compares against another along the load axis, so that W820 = 94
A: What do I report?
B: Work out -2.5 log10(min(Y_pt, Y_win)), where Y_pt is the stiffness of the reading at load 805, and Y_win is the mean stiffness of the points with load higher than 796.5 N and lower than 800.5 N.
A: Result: -6.455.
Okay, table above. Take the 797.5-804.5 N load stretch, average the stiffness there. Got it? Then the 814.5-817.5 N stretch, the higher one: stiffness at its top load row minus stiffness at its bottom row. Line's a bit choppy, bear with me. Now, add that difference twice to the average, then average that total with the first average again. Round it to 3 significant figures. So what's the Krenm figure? 390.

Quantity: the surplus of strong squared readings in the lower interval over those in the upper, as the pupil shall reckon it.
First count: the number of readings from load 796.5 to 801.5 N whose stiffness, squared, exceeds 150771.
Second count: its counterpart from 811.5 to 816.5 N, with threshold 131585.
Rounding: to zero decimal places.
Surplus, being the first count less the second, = 4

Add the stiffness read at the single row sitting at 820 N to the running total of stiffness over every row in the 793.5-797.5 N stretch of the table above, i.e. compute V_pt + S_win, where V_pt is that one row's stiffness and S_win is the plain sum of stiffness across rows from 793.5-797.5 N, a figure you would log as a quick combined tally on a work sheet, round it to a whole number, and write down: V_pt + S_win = 2079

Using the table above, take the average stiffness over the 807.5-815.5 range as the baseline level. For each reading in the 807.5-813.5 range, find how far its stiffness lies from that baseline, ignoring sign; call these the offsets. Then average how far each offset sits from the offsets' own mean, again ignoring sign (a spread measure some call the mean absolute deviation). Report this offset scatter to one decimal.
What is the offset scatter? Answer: 5.5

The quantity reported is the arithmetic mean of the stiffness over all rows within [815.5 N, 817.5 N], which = 328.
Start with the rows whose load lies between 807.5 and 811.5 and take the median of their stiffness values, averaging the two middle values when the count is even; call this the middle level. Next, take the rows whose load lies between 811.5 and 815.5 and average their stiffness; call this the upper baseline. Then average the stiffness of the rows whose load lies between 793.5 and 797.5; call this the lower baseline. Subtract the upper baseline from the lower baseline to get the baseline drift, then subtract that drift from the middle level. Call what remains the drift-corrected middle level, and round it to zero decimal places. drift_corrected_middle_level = 291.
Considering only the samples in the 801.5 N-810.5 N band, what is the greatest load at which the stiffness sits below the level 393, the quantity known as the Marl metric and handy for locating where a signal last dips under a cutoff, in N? 810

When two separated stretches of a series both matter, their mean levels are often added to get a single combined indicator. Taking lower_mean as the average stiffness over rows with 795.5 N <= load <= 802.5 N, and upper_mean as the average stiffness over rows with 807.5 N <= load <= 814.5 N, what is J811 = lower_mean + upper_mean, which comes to 782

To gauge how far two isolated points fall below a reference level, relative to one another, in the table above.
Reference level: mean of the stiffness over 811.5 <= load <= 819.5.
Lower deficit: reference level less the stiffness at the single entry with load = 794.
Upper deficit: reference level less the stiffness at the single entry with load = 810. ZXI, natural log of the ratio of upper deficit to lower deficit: -1.78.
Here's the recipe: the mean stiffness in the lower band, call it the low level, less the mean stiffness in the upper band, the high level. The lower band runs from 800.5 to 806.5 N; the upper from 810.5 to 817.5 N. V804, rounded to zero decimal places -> 34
